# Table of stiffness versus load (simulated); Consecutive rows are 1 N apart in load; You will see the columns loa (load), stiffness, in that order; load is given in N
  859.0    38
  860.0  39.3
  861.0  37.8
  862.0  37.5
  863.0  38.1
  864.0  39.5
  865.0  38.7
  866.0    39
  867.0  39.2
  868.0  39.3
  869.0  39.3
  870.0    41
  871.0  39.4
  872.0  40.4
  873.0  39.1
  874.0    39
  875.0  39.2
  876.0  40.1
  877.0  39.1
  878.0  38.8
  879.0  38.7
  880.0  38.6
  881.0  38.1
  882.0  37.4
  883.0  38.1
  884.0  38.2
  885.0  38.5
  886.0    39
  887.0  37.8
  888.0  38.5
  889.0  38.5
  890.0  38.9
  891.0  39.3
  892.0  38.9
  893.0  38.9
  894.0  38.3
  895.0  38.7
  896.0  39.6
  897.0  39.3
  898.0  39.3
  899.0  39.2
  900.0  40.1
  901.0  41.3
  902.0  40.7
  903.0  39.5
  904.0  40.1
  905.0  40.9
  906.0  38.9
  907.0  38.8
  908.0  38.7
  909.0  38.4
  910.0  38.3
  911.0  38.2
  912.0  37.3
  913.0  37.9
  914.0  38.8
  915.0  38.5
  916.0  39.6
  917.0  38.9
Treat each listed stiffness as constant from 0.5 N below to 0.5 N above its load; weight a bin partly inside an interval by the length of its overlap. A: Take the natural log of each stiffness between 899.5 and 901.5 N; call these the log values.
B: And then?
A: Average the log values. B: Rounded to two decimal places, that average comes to 3.71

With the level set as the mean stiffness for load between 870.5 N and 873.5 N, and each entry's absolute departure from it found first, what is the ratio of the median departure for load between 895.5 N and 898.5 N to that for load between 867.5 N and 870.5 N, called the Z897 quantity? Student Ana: 1.0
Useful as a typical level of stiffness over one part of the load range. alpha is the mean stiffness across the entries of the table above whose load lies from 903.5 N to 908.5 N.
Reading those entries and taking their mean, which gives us 39.5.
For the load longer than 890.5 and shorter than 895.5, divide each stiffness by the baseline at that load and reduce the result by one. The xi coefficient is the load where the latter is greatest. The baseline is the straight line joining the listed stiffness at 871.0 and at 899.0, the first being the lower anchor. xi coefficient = 891.0 N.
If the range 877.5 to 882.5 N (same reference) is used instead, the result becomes 878.0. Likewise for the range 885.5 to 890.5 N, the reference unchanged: 886.0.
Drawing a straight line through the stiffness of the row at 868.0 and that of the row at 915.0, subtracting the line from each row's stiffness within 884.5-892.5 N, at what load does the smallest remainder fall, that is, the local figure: 887.0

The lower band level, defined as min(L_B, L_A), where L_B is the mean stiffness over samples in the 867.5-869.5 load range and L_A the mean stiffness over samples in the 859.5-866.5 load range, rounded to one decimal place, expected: 38.6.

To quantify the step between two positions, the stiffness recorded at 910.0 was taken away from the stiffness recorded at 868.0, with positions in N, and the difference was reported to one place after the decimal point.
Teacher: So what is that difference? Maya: 1.0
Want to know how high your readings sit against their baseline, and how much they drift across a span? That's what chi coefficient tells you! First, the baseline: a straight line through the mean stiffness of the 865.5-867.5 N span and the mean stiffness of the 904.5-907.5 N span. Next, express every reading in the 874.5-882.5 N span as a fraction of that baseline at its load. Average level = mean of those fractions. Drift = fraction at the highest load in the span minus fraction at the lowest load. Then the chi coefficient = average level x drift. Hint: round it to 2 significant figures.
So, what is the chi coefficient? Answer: -0.047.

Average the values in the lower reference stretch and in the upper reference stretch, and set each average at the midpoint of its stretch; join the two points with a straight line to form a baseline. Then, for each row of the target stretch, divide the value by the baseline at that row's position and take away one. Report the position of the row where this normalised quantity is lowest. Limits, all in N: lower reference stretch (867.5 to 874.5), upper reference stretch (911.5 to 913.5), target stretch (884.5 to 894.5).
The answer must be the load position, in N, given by 887.0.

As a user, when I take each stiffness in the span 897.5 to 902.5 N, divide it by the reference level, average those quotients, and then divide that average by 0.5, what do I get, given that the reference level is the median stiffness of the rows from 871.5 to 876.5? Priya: 2.047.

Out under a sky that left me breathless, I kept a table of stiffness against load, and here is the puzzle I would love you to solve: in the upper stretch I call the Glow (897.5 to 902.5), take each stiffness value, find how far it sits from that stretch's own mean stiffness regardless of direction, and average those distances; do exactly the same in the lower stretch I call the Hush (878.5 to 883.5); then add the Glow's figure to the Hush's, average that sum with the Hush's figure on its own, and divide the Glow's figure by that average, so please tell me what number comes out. 1.0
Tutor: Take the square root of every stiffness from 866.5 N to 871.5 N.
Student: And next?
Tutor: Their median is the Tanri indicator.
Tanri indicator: 6.27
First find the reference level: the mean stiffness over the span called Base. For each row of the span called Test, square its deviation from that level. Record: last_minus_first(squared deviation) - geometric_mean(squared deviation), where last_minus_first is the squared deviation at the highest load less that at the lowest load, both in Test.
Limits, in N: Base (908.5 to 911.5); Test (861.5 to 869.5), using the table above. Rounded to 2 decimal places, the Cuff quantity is -0.11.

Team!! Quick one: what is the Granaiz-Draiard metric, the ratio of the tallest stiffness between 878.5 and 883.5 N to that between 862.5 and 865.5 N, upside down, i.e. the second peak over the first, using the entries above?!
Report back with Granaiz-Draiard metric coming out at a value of 1.02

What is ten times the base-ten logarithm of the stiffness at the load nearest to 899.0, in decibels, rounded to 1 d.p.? 15.9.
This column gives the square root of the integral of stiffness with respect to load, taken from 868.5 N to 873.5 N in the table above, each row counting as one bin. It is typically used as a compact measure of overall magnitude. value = 14.1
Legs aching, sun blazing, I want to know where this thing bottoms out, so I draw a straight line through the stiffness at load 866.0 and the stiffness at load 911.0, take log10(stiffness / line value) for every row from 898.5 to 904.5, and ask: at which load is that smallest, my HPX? 899.0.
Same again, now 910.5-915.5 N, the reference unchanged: 912.0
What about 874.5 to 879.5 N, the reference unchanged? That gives 879.0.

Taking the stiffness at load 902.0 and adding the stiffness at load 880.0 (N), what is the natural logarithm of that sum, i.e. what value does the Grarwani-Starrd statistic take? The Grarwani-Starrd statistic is 4.373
